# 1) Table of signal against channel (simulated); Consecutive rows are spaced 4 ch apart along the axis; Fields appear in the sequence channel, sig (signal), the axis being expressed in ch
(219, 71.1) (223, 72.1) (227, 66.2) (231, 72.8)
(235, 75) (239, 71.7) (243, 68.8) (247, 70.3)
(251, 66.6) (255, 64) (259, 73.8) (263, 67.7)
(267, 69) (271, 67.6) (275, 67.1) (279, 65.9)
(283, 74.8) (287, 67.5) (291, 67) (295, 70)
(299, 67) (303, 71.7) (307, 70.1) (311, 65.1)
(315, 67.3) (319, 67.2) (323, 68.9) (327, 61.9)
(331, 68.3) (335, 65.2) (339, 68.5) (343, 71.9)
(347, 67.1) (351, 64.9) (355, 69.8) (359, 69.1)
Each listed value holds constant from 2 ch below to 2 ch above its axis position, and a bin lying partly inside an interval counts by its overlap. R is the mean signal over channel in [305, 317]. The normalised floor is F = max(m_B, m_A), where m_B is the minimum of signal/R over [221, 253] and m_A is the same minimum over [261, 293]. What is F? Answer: 0.981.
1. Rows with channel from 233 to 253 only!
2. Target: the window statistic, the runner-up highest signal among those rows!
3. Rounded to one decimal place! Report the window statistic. 71.7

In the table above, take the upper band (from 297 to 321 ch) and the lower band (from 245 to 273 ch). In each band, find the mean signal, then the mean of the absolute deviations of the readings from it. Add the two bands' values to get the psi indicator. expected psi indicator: 4.1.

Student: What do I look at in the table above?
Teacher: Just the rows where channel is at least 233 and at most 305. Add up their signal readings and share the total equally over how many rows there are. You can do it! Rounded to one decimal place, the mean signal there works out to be 69.2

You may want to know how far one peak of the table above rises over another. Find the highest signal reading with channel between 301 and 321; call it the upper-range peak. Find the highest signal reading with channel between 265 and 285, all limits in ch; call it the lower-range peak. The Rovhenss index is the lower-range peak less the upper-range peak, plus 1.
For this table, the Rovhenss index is 4.1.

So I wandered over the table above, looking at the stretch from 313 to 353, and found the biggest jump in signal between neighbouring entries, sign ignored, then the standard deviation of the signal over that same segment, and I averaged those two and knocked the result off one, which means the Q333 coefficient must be -3.8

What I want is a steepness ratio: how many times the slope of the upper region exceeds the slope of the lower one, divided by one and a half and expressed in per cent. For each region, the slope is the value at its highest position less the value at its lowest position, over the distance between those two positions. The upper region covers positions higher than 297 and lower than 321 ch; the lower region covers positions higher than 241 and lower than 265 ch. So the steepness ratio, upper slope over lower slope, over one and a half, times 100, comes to -12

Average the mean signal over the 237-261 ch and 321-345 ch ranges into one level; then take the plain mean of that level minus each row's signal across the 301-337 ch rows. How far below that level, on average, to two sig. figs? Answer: 1.0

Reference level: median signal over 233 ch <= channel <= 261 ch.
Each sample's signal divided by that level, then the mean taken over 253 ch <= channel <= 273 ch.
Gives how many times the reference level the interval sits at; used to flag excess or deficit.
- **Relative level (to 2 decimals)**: 0.97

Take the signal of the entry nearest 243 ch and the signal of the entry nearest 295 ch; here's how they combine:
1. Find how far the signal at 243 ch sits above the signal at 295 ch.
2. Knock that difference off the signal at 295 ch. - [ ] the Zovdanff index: 71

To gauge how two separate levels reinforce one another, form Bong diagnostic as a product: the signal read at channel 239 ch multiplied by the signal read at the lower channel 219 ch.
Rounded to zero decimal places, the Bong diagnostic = 5098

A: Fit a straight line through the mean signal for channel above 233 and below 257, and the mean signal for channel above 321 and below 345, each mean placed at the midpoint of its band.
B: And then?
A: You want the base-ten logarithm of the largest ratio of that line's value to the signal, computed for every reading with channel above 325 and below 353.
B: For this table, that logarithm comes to 0.0381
